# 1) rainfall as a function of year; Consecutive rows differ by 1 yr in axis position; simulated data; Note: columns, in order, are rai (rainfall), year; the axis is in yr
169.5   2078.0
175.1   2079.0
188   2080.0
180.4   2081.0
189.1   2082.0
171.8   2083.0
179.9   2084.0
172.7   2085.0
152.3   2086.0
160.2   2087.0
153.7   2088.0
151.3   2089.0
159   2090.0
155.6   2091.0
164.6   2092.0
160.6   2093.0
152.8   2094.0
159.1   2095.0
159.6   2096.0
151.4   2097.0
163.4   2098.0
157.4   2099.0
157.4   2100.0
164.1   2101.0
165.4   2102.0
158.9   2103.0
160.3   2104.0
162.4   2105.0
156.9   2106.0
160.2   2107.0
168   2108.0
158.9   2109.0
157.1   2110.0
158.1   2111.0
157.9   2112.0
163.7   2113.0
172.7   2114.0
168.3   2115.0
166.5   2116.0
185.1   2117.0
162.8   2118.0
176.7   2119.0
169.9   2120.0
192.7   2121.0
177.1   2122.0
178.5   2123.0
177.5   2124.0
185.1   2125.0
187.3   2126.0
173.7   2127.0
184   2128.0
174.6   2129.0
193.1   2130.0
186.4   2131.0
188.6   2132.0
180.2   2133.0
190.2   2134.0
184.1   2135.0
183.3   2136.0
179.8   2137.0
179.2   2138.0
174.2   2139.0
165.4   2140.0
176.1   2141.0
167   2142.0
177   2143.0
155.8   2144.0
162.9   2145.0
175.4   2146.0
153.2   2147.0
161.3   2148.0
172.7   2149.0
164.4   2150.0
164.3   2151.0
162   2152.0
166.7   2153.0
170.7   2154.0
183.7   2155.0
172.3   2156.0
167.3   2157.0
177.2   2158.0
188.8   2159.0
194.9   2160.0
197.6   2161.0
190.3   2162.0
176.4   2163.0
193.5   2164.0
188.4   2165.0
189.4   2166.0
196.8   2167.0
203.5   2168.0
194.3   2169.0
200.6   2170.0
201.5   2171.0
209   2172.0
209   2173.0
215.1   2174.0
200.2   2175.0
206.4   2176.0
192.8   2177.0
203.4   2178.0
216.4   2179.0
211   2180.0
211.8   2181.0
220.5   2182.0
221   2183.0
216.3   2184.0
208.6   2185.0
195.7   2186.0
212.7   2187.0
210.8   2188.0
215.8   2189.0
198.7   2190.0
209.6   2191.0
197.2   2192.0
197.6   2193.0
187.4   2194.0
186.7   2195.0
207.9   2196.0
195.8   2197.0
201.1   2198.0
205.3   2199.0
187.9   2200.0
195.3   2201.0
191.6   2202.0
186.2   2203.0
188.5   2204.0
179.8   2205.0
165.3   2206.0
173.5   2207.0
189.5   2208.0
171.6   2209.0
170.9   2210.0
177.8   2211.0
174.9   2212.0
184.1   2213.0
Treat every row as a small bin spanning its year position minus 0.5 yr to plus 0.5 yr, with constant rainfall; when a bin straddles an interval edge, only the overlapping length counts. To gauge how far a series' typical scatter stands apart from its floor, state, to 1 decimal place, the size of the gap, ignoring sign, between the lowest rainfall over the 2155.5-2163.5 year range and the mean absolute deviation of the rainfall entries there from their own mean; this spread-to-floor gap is 157.5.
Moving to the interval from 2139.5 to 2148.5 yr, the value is 146.2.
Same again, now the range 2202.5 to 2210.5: 157.5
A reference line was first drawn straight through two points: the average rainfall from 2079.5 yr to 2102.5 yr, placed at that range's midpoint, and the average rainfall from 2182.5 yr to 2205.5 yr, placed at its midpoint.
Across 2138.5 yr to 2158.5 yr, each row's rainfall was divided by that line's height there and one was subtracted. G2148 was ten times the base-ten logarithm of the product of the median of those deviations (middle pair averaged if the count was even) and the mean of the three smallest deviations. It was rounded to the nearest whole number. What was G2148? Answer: -19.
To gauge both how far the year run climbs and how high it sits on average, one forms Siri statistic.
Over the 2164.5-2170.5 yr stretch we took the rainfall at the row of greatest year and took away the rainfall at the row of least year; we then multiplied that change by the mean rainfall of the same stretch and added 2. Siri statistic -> 2387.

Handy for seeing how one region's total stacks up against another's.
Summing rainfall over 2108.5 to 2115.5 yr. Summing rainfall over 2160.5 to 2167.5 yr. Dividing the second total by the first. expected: 1.17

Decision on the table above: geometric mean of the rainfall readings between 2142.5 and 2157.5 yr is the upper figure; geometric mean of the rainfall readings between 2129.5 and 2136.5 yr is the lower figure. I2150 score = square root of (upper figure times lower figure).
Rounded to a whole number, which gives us 177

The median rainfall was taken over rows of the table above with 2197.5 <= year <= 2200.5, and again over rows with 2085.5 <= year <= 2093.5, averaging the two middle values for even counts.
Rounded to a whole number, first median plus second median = 358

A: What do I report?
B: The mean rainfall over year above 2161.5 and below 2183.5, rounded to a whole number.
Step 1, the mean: 202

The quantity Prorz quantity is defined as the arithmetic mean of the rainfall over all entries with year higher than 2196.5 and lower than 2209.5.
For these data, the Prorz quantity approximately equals 187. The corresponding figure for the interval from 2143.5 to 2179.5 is 186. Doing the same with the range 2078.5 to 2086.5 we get 176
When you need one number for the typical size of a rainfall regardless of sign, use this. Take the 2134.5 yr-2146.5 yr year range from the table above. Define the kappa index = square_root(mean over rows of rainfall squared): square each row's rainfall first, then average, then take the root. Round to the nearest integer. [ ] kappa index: 174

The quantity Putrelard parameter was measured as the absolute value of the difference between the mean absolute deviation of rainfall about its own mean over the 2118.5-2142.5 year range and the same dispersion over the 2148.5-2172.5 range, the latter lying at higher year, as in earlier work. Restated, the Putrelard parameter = 6.5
